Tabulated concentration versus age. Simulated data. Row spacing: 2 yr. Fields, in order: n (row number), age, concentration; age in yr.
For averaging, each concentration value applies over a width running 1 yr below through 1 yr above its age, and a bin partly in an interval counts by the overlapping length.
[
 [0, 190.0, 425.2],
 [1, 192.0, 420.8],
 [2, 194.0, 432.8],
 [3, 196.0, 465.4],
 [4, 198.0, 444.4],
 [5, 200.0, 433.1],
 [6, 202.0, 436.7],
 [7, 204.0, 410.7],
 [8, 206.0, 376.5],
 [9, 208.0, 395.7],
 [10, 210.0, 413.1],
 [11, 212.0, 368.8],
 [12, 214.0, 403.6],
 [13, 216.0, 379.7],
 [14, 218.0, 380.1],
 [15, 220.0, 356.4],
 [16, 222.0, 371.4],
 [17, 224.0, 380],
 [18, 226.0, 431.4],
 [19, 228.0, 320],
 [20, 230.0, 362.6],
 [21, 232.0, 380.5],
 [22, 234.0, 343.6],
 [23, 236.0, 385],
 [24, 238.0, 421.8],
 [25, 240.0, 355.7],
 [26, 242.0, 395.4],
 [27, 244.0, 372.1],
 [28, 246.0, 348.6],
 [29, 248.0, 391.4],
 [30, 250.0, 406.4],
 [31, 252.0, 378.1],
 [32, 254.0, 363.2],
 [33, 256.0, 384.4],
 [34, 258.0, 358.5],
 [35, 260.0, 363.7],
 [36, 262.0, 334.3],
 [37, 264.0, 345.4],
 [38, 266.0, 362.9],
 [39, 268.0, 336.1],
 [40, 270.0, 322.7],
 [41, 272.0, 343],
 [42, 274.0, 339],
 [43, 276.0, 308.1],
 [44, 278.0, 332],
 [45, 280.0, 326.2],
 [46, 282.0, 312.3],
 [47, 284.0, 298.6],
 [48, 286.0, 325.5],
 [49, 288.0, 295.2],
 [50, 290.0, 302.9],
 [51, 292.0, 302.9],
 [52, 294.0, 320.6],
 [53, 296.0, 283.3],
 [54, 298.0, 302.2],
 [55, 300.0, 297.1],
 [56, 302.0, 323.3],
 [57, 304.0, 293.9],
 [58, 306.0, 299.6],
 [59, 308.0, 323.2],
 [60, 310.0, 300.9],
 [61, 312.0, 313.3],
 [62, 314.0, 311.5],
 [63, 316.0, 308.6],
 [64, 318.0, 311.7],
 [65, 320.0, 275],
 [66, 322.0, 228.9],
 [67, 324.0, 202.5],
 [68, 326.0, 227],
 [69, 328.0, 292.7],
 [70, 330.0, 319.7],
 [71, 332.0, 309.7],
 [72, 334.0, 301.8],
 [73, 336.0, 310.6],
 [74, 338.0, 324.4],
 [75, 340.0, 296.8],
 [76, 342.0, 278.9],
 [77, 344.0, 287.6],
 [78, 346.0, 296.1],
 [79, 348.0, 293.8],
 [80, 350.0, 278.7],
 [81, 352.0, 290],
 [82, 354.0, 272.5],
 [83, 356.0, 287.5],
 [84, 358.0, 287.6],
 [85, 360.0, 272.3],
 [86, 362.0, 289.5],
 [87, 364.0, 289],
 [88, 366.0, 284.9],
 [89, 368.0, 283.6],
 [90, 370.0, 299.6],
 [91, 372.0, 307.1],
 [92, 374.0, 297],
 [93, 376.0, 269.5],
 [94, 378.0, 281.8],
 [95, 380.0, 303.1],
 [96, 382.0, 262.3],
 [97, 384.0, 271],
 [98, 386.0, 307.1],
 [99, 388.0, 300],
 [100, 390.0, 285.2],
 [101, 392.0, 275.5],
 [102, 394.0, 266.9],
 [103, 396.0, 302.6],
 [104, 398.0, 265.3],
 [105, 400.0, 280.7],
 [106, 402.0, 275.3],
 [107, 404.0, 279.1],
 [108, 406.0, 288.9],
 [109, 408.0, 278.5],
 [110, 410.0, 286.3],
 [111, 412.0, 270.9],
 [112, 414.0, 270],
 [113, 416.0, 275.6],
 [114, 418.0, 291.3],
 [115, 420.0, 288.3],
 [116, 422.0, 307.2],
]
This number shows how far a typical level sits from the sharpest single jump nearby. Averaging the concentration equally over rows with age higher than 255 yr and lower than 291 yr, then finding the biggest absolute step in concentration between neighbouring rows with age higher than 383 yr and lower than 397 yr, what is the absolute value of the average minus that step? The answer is 297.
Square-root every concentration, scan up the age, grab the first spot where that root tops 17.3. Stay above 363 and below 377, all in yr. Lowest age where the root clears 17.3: 370.0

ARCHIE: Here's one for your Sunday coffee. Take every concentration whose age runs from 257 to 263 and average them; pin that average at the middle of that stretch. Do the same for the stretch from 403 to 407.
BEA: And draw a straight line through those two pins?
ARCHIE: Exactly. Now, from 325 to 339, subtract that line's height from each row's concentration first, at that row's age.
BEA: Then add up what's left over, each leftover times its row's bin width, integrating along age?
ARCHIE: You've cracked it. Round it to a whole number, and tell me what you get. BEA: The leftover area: -285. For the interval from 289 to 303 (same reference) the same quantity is -429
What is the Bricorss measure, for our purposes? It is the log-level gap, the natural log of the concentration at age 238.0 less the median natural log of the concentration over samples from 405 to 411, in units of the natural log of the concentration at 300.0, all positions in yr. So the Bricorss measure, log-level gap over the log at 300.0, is 0.07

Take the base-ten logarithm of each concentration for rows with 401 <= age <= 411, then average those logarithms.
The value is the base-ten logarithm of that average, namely 0.389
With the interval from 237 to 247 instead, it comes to 0.411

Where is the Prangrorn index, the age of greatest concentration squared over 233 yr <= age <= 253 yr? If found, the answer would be 238.0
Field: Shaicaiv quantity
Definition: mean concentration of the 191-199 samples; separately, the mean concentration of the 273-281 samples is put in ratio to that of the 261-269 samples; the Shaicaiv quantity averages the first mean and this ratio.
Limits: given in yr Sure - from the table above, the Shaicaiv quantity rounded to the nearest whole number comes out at 221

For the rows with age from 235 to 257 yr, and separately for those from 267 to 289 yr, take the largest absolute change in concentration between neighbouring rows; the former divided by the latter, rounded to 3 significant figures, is 2.14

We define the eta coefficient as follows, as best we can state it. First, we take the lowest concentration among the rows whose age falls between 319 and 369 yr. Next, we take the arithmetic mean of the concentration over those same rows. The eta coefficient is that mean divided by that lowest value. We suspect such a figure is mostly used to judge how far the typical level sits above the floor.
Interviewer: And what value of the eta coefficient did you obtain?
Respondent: 1.40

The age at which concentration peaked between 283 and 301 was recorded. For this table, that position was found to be 286.0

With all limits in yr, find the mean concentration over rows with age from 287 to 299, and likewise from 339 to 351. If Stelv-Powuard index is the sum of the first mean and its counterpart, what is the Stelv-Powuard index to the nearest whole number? 590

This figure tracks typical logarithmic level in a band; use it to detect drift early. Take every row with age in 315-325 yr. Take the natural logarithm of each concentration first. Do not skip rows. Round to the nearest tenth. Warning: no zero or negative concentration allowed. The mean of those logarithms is 5.6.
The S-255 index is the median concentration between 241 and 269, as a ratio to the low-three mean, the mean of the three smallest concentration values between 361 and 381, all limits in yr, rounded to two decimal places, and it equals 1.31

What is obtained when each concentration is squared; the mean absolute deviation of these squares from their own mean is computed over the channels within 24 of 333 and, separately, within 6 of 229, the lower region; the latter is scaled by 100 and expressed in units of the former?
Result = 176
